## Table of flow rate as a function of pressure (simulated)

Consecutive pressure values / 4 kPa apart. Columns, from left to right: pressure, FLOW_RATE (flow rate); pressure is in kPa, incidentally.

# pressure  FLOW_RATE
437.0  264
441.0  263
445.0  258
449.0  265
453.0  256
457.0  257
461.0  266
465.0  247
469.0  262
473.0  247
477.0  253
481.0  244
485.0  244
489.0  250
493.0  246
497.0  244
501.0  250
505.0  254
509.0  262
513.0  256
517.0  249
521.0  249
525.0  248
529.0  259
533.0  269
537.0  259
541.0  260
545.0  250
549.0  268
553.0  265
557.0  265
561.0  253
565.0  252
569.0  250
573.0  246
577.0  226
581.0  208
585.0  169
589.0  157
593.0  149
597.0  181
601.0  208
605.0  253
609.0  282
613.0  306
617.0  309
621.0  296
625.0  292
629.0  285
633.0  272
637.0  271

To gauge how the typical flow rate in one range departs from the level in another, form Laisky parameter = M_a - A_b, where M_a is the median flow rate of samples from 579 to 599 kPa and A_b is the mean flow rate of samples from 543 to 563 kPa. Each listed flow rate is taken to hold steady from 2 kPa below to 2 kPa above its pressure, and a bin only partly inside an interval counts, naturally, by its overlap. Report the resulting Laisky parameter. -91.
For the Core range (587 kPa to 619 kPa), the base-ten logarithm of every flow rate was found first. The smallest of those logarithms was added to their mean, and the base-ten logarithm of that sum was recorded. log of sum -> 0.655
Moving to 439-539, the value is 0.681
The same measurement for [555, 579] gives 0.677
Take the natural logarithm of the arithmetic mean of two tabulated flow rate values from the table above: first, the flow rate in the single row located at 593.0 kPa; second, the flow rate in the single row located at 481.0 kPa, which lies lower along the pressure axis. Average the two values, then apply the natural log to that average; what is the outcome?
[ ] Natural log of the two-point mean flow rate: 5.28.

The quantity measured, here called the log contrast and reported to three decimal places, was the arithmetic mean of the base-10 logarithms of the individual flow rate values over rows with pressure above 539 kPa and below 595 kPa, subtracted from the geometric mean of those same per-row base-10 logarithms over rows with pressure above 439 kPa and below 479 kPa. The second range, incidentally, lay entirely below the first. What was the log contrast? 0.057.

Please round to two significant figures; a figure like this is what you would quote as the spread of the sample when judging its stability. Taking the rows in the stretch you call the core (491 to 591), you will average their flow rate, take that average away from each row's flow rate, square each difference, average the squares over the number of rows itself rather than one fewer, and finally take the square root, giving 27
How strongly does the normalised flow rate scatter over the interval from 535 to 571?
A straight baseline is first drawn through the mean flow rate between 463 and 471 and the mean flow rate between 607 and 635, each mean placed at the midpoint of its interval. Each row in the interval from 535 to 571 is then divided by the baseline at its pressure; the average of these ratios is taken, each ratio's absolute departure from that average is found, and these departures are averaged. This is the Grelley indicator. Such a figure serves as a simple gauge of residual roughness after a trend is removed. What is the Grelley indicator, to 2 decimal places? 0.03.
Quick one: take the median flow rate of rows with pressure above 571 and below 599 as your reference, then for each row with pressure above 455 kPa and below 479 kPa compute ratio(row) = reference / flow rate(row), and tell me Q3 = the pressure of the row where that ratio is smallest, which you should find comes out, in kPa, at 461.0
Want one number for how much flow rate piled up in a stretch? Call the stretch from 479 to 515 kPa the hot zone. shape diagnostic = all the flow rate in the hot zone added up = 2250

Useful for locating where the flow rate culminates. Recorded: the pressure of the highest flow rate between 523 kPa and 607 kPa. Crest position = 533.0 kPa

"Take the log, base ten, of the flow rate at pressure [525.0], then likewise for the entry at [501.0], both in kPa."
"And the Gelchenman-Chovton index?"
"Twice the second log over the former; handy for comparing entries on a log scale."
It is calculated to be 2.00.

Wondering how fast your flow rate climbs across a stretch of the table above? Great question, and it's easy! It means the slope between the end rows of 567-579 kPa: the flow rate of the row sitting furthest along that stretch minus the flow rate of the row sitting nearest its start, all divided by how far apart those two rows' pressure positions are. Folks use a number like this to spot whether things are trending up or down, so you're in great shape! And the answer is -3.0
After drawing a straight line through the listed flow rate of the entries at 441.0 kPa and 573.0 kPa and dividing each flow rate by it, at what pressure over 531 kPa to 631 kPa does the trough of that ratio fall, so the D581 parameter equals 593.0 kPa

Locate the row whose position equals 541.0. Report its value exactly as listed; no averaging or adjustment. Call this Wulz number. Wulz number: 260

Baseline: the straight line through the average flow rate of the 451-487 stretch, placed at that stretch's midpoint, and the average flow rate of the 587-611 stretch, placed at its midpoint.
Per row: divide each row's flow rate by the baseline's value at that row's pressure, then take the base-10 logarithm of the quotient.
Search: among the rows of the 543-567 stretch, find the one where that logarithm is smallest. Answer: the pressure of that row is 545.0 kPa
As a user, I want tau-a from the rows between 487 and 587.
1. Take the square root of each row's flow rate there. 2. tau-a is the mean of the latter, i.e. 15.7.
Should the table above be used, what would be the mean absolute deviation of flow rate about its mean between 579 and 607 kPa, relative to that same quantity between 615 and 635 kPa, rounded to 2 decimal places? 2.94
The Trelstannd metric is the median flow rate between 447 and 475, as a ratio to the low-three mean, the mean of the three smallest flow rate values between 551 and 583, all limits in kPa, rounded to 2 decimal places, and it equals 1.13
